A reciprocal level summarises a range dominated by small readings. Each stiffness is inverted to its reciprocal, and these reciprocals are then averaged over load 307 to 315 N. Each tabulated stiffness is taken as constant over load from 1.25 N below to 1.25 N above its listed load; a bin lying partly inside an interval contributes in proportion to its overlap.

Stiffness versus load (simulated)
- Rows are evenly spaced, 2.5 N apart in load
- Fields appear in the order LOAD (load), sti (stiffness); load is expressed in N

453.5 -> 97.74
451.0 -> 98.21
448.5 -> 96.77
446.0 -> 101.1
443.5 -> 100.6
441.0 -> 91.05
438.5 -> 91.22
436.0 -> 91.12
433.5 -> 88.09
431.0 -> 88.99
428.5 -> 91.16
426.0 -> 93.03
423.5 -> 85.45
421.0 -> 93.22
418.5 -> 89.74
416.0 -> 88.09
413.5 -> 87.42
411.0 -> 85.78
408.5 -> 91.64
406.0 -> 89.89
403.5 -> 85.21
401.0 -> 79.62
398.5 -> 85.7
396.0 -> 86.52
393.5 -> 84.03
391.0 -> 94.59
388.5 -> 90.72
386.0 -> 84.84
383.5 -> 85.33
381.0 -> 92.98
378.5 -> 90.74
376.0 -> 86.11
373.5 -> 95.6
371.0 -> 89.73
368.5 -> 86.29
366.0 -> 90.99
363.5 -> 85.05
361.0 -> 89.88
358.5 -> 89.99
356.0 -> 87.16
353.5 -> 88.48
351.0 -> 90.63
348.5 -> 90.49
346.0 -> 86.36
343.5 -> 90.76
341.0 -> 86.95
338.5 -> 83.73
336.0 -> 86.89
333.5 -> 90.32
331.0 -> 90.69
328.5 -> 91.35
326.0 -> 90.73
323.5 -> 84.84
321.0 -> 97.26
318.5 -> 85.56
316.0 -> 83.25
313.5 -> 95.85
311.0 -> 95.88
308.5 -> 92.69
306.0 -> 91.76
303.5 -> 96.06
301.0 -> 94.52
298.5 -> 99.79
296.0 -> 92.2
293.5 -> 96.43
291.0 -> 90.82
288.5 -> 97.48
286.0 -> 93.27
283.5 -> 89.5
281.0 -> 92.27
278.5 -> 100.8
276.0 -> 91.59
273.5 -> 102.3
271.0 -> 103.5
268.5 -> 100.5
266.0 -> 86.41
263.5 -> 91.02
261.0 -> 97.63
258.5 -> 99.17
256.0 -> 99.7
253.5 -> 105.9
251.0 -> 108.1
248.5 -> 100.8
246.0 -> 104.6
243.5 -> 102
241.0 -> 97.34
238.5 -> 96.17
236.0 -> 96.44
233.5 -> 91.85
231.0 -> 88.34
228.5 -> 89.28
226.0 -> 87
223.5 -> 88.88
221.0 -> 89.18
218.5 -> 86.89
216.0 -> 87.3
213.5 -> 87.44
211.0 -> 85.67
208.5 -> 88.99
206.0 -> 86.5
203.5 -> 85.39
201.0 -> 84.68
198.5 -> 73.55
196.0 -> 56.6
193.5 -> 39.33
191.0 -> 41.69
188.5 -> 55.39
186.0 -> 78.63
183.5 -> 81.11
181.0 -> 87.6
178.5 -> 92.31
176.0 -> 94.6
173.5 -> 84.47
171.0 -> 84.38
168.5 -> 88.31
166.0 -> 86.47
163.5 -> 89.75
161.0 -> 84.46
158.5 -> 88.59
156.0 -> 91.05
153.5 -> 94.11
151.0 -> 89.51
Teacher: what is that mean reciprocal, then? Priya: 0.0106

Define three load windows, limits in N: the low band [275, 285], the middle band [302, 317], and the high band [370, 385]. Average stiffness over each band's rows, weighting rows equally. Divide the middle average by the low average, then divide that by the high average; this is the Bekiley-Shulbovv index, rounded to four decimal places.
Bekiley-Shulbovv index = 0.0110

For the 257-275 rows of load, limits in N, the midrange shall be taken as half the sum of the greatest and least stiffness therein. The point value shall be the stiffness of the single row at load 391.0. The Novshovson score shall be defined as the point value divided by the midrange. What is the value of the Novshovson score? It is 0.996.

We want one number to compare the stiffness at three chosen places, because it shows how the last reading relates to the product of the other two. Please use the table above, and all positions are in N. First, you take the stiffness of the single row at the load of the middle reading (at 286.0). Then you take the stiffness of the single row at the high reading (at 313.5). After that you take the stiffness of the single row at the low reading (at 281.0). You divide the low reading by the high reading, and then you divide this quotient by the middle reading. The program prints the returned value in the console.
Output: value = 0.0103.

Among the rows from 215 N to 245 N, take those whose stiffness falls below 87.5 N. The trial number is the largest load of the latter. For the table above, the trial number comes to 226.0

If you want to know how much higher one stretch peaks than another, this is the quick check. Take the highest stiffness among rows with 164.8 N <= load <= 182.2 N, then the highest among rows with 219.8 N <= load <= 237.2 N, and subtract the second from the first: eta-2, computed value -1.8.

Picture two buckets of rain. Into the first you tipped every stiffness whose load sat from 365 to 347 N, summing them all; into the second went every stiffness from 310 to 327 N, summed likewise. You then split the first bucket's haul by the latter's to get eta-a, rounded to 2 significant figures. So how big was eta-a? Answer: 0.98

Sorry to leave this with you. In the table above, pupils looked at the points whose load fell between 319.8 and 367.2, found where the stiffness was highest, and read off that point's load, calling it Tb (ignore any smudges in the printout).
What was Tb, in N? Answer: 321.0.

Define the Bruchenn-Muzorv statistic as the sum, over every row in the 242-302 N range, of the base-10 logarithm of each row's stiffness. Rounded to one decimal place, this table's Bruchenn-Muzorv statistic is 47.7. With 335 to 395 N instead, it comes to 46.7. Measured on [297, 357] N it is 46.9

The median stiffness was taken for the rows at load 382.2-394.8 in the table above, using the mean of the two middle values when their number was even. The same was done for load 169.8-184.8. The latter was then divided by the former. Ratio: 1.01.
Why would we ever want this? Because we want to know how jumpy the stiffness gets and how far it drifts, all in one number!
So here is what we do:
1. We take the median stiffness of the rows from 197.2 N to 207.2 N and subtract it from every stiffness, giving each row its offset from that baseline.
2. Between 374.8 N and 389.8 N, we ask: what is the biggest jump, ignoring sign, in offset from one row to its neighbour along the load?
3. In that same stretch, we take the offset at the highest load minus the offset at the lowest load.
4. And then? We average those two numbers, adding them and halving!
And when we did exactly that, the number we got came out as 6.1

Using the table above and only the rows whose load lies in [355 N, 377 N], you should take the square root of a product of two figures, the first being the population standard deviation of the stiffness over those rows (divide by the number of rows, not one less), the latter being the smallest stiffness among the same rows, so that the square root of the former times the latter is 16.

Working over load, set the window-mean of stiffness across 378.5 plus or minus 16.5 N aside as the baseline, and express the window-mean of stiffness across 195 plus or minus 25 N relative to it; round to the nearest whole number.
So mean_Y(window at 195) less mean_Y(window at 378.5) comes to -11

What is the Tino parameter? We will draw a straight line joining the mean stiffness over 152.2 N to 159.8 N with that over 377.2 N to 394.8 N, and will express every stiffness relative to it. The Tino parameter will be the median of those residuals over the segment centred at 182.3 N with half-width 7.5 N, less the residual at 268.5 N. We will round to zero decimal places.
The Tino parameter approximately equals -17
